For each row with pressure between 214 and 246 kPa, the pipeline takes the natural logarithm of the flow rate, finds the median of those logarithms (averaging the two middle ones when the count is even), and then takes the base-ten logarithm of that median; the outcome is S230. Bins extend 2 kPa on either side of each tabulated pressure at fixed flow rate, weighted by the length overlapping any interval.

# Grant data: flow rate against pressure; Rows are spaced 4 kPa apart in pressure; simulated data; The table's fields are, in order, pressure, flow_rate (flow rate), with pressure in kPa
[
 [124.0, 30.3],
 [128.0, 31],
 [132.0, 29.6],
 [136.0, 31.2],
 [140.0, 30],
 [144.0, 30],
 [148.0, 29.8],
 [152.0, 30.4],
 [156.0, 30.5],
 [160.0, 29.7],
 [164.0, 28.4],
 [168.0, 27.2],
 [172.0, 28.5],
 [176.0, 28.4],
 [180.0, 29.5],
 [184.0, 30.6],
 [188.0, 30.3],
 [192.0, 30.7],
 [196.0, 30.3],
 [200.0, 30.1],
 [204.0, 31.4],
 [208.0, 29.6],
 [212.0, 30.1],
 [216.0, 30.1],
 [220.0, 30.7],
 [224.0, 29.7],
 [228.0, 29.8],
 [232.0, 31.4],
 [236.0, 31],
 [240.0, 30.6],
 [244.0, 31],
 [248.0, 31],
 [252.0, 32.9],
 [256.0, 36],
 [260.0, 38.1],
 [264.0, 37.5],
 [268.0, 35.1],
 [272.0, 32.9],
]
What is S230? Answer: 0.534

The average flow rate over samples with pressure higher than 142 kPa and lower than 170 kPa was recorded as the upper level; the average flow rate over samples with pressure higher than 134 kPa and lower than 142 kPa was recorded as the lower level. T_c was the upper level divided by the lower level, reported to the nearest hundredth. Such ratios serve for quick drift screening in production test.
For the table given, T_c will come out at 0.96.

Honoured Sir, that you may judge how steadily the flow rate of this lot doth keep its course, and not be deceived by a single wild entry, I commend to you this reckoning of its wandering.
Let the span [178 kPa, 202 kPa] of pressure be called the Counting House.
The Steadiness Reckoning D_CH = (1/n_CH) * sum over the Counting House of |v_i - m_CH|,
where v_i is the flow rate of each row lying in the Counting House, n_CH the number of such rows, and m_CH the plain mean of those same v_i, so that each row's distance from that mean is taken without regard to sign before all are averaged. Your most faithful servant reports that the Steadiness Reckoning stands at 0.30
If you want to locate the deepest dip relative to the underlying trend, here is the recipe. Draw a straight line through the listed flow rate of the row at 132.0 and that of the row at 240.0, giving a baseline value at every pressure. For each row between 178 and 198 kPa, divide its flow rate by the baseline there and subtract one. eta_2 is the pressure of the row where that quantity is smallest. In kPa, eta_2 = 180.0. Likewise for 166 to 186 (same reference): 168.0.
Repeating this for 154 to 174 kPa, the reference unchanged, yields 168.0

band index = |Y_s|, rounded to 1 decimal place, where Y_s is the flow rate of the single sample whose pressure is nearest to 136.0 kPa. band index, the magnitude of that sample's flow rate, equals 31.2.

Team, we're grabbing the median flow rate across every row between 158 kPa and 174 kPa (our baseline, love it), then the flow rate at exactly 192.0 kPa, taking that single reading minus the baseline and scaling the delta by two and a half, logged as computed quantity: 5.6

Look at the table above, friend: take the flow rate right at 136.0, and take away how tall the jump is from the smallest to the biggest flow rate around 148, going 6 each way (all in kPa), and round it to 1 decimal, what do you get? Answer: 30.6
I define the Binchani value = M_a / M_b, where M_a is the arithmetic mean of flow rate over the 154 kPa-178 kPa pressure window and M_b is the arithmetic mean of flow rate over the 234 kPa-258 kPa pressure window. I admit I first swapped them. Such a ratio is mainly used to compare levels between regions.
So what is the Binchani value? 0.90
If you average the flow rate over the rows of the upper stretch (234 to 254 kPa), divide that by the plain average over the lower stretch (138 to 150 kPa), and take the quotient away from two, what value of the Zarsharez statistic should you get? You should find 0.95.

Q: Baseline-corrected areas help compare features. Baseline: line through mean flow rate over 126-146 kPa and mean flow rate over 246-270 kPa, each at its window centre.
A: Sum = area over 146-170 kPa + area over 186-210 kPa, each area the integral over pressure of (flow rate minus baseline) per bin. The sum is -102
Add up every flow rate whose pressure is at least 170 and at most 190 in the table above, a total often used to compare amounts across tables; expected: 147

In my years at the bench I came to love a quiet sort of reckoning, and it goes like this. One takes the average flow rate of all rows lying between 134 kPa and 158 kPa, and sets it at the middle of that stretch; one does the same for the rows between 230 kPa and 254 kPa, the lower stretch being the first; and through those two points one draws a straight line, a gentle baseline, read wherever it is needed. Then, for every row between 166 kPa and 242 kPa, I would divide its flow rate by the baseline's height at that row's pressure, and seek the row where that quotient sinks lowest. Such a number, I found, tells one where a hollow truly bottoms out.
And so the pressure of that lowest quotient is 168.0 kPa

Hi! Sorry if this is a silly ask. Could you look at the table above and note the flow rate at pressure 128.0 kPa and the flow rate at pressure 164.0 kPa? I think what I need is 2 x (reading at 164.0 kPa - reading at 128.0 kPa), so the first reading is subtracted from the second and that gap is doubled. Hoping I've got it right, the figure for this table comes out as -5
